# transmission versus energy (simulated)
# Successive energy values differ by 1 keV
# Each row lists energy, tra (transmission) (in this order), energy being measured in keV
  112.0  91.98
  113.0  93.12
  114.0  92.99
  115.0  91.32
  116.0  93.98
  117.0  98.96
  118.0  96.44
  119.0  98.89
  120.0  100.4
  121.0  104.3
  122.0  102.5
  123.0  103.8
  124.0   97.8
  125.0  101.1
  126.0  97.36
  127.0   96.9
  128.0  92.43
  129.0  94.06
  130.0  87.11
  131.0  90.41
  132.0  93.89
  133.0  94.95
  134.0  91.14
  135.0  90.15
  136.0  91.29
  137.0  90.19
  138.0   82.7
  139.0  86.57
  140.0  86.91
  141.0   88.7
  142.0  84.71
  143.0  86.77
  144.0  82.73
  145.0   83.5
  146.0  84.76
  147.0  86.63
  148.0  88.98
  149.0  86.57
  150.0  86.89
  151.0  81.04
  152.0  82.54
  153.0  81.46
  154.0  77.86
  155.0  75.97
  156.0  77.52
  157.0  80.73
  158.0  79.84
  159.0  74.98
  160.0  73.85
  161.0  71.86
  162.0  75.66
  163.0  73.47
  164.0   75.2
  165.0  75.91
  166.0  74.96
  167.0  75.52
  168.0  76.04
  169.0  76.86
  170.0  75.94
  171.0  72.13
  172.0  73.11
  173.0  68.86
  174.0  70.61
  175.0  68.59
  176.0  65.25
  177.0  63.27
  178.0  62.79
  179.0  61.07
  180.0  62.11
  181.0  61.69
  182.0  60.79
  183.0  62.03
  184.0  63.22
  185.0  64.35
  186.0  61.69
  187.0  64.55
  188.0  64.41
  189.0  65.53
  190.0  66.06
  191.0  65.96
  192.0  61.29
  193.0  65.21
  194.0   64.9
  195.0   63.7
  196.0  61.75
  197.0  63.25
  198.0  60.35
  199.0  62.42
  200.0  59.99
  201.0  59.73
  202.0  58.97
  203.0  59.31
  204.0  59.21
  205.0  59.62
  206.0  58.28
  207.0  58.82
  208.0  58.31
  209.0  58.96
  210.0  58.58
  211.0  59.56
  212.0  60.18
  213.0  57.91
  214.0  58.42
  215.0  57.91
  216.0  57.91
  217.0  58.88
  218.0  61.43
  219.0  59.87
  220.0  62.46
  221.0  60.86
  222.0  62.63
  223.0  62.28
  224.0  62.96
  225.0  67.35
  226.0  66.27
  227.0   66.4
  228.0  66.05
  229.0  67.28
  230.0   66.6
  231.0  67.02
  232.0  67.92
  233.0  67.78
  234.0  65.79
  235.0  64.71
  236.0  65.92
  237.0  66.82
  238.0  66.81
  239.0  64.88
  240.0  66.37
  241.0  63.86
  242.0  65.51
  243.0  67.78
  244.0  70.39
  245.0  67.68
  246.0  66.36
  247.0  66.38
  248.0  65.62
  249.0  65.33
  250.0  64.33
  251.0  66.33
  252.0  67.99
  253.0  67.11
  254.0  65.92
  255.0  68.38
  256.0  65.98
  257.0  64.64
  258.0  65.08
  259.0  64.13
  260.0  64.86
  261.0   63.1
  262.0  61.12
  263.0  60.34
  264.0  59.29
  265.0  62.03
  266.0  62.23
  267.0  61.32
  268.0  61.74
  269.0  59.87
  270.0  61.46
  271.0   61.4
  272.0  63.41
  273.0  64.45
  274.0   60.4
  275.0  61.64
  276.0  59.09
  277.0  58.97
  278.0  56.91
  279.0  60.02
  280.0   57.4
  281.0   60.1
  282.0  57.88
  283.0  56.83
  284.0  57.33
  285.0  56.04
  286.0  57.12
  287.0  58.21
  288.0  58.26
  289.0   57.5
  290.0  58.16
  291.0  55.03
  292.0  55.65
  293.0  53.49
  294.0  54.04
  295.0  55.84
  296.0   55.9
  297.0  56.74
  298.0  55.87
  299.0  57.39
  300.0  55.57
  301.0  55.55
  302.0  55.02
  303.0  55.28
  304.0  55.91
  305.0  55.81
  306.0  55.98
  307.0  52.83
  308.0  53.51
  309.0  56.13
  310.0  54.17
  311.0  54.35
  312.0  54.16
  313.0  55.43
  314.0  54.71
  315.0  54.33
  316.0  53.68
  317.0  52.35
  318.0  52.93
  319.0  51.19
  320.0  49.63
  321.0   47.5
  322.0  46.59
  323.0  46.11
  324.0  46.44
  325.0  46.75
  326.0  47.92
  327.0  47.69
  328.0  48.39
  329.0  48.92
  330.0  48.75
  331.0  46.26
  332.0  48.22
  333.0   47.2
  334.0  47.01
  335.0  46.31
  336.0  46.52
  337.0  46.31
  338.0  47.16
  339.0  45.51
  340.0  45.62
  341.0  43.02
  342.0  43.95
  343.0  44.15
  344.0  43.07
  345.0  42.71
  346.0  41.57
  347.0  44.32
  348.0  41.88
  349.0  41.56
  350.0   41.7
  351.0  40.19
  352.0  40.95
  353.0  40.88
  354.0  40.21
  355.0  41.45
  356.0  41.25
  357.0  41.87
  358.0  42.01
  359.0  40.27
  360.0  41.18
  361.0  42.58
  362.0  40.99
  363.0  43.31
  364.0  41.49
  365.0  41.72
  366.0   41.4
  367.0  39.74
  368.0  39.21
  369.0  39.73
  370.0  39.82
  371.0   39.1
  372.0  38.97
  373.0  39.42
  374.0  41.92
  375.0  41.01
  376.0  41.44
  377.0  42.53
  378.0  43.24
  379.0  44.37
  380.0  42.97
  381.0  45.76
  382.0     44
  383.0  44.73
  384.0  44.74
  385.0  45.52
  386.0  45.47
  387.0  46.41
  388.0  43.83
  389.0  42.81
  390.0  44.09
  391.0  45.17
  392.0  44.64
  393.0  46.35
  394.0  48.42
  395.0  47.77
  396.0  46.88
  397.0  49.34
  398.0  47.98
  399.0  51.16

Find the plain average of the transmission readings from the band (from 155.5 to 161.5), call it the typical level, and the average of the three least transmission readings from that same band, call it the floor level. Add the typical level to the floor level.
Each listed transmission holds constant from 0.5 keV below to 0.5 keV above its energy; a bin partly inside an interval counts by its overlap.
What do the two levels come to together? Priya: 150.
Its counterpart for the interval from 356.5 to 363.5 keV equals 83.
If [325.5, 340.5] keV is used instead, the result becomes 93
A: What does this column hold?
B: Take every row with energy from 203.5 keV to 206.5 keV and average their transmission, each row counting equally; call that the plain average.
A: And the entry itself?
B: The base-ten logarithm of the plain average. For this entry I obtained 1.8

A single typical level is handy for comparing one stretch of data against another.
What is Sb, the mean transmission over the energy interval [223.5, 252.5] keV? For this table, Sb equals 66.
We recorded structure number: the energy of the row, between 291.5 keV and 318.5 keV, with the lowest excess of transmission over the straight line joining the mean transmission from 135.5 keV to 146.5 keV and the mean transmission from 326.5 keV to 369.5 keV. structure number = 293.0 keV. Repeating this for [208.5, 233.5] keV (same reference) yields 213.0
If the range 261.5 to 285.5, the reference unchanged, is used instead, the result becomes 264.0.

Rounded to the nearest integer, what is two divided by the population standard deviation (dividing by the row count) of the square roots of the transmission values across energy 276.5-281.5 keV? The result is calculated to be 23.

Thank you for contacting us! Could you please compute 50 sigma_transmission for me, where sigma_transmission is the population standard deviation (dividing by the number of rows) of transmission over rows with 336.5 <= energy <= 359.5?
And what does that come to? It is 99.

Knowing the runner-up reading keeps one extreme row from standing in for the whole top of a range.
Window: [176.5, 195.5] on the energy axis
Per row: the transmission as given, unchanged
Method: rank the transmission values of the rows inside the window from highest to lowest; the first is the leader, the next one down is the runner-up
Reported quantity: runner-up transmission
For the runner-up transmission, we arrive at 65.96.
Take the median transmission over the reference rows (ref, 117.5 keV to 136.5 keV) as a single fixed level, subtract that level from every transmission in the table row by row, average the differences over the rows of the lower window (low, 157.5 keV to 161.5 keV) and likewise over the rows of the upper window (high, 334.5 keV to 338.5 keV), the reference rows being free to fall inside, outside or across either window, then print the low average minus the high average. 29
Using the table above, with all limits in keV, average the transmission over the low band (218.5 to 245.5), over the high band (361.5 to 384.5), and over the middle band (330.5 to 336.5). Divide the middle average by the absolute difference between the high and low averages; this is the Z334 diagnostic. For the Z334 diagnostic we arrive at 2.0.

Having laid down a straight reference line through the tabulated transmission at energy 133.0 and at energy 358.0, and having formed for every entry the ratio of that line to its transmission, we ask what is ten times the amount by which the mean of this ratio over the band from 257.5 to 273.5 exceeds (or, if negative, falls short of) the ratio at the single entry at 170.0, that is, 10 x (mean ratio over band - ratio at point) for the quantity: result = -1.1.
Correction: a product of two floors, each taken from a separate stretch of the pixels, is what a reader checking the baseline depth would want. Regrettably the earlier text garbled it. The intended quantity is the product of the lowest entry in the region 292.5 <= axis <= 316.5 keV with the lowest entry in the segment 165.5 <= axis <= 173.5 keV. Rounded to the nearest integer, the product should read 3638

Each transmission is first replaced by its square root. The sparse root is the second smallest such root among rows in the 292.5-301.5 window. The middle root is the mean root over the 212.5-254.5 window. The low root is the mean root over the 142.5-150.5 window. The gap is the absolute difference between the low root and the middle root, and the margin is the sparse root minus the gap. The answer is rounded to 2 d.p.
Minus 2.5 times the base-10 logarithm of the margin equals -1.97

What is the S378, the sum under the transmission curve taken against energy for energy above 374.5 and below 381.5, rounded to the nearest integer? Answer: 301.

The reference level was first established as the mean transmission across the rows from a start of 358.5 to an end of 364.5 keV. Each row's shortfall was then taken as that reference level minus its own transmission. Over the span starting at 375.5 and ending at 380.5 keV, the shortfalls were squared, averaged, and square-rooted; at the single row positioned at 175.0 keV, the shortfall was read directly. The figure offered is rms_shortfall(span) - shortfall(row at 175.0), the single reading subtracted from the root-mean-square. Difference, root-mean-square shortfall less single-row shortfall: 29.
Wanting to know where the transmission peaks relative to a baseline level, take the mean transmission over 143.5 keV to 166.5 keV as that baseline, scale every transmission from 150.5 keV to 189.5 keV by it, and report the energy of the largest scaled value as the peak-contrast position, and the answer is 152.0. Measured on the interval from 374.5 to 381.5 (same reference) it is 381.0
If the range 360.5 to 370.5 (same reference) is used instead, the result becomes 363.0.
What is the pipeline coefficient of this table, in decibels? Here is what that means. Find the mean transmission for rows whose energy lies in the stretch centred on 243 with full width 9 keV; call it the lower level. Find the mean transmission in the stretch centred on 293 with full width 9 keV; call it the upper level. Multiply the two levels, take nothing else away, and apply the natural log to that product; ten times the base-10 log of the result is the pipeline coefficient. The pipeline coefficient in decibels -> 9.15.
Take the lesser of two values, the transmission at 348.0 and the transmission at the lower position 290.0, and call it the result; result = 42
